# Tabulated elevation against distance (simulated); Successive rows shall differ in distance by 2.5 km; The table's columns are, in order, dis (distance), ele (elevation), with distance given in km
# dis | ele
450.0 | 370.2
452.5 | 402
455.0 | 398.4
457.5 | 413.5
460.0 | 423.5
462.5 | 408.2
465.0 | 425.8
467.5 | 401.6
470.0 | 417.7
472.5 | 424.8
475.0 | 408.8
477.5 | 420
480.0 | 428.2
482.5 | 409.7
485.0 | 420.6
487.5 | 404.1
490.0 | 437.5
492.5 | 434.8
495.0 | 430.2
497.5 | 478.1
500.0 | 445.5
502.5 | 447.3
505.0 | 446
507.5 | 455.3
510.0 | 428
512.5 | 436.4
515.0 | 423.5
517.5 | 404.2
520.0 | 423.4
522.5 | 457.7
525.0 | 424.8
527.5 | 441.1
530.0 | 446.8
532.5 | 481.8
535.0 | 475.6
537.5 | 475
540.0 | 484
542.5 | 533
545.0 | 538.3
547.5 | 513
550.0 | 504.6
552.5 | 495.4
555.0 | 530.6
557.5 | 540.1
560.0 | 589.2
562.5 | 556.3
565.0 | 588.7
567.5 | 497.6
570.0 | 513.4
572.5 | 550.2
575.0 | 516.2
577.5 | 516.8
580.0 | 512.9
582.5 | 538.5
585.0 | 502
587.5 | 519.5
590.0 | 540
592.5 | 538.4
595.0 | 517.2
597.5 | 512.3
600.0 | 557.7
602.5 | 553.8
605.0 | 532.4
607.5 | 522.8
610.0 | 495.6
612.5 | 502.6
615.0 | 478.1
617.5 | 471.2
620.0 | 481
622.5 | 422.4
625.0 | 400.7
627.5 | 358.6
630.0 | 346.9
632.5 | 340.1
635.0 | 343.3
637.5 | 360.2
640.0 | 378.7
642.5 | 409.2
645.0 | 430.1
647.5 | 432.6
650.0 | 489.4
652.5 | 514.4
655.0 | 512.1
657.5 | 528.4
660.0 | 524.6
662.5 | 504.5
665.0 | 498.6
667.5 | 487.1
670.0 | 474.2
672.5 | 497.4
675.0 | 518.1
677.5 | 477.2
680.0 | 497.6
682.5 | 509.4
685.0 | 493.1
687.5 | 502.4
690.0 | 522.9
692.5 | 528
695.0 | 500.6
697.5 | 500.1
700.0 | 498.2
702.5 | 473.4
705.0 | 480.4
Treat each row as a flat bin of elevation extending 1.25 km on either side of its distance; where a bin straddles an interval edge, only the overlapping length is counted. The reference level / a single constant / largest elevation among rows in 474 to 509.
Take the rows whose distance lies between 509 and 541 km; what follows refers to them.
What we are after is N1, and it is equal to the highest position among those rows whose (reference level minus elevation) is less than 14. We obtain 540.0 km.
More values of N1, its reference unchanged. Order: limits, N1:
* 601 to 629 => 620.0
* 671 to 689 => 687.5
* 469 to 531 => 497.5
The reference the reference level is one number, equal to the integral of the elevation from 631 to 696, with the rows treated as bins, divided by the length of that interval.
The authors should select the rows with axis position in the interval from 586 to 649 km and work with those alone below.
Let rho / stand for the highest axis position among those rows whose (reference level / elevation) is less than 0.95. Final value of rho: 612.5 km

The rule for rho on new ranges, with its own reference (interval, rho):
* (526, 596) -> 595.0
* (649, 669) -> 665.0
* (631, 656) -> 655.0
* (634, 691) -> 690.0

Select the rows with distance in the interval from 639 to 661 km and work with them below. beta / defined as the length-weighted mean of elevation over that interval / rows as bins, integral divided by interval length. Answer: 469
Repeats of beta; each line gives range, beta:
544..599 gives 529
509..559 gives 474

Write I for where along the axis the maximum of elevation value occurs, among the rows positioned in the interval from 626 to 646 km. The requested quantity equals 645.0 km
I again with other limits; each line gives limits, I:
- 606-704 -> 657.5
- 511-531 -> 522.5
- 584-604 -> 600.0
